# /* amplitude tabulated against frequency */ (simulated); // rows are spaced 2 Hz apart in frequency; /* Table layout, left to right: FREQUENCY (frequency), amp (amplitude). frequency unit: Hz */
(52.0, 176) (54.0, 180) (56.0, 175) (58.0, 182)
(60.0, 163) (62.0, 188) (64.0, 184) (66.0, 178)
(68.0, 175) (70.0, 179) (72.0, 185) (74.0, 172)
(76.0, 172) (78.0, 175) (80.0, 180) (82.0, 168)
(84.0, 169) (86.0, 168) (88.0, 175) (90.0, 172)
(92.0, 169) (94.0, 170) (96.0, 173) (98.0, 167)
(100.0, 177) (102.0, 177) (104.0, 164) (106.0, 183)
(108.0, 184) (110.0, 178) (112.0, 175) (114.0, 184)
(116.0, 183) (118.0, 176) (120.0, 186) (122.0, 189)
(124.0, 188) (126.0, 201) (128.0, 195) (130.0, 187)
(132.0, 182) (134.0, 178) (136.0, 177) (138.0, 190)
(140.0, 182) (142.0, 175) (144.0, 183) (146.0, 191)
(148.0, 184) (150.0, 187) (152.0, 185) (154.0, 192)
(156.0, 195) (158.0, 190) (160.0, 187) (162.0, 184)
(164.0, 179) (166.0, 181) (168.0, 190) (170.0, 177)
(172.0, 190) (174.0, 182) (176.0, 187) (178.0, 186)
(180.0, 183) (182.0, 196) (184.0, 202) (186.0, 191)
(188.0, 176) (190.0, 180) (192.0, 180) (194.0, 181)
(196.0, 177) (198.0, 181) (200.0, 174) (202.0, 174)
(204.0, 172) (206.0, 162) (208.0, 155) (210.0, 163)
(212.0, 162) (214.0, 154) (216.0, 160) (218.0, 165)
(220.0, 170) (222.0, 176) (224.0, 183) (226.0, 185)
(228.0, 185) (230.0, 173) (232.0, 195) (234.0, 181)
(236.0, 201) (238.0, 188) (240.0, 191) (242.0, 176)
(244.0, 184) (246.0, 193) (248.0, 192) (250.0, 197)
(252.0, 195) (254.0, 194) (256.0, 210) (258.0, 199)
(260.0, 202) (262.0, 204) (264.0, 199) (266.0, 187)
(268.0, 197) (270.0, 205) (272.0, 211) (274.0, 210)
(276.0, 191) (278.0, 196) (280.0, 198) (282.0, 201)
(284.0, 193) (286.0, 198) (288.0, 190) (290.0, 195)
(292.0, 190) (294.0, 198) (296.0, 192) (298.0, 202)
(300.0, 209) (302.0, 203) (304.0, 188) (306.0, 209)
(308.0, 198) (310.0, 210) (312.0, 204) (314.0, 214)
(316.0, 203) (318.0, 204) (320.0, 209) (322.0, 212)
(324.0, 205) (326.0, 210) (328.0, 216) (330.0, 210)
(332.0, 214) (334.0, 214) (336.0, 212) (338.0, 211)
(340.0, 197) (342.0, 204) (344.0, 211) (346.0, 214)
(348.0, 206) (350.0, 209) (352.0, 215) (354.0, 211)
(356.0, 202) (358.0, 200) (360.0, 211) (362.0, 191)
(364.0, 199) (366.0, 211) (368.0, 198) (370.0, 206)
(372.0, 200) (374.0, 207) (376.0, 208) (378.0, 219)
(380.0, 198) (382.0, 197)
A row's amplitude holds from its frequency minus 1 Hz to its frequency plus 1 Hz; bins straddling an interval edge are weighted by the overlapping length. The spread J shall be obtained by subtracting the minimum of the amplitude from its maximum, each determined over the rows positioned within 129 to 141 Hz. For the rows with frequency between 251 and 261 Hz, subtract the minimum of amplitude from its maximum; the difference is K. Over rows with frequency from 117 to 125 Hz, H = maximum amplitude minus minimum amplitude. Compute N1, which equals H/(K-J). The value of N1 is 4.3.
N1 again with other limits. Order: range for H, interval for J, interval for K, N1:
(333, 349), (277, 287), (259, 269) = 1.9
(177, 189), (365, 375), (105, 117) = -6.5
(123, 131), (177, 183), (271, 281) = 2.0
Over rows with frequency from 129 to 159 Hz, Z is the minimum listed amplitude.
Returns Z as 175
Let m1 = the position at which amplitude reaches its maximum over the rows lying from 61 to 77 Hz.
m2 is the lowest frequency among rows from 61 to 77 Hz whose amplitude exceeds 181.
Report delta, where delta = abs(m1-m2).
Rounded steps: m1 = 62.0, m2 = 62.0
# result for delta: 0 Hz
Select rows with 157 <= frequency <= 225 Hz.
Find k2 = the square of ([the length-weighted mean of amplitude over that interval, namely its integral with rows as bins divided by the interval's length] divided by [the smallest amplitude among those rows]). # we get 1.34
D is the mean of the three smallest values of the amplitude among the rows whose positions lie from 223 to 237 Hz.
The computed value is 179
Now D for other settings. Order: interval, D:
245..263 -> 193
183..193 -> 179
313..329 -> 204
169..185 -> 181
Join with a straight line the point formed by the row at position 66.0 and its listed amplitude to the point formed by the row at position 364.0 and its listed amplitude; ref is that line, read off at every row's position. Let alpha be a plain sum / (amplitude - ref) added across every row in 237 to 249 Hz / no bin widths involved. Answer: -19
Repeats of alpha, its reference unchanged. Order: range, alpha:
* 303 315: 52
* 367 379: 40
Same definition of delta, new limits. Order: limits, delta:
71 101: 0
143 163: 12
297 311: 12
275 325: 38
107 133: 18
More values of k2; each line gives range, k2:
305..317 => 1.09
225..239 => 1.17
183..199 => 1.09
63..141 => 1.19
